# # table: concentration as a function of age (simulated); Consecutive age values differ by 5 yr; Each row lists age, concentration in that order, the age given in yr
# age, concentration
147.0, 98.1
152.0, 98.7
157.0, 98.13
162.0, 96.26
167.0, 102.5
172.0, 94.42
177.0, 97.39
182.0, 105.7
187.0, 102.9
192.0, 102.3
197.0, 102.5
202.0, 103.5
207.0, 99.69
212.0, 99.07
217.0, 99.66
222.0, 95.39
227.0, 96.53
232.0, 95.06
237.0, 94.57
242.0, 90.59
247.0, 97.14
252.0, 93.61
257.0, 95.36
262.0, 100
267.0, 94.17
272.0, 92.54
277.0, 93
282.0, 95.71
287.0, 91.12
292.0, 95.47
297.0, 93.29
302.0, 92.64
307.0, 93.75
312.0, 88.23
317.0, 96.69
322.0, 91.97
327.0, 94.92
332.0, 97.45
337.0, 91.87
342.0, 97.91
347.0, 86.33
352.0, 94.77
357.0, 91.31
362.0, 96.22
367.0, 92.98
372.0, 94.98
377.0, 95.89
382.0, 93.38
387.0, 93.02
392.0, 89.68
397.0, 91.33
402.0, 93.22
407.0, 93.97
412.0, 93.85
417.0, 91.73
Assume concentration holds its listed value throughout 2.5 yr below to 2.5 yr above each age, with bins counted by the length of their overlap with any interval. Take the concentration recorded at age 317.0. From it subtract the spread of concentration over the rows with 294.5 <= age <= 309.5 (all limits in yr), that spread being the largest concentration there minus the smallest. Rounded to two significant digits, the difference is 96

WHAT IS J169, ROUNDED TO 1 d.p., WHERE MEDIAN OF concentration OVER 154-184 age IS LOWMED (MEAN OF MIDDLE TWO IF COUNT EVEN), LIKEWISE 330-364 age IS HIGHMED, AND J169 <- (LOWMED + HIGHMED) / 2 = 96.3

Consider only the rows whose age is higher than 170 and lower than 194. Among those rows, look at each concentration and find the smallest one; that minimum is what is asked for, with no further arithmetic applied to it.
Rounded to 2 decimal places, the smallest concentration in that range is 94.42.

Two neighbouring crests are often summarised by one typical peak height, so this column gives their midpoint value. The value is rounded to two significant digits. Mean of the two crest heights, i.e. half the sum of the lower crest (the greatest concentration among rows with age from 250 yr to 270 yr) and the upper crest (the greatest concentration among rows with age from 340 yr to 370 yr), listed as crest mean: 99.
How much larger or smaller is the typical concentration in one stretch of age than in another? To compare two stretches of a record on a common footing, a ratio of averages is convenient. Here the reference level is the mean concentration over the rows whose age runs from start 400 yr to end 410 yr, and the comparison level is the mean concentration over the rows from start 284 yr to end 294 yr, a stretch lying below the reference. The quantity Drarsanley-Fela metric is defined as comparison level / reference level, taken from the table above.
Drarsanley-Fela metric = 1.00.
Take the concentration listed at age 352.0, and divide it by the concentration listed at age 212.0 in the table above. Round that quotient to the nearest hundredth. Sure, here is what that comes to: 0.96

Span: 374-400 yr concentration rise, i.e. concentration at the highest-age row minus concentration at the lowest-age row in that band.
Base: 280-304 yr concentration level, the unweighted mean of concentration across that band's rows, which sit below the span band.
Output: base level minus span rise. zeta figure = 98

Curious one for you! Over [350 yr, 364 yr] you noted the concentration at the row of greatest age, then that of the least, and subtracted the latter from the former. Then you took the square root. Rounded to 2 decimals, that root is 1.20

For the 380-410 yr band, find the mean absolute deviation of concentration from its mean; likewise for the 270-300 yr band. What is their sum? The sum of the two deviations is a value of 2.7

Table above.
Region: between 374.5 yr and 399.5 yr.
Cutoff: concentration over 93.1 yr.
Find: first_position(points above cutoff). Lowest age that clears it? 377.0 yr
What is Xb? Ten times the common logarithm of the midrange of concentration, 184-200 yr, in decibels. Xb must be 20.1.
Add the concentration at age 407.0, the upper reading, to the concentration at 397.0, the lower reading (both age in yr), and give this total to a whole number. 185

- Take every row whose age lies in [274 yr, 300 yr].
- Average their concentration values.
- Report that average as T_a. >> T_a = 93.7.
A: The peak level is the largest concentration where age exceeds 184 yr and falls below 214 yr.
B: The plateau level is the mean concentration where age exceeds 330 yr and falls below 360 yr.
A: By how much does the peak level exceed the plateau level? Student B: 10.2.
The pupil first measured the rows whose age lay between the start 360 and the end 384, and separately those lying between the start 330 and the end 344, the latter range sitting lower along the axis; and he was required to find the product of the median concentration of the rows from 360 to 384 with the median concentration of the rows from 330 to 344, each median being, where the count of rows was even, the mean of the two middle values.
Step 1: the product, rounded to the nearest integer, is 9256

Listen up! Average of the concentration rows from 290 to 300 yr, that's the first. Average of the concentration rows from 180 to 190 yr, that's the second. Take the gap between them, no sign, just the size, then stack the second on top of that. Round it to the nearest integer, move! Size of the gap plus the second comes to 114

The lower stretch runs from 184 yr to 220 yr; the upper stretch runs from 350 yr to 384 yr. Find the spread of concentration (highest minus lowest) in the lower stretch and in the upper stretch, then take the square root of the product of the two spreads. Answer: 4.7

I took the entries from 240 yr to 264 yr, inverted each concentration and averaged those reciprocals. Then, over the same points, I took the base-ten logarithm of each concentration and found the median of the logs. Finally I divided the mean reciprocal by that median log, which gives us 0.0053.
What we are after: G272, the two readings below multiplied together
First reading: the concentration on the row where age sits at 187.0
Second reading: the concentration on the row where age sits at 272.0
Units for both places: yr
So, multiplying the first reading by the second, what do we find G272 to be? 9522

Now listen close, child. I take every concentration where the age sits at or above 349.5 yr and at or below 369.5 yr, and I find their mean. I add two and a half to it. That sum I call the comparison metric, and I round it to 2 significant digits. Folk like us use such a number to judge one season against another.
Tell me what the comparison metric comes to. 96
